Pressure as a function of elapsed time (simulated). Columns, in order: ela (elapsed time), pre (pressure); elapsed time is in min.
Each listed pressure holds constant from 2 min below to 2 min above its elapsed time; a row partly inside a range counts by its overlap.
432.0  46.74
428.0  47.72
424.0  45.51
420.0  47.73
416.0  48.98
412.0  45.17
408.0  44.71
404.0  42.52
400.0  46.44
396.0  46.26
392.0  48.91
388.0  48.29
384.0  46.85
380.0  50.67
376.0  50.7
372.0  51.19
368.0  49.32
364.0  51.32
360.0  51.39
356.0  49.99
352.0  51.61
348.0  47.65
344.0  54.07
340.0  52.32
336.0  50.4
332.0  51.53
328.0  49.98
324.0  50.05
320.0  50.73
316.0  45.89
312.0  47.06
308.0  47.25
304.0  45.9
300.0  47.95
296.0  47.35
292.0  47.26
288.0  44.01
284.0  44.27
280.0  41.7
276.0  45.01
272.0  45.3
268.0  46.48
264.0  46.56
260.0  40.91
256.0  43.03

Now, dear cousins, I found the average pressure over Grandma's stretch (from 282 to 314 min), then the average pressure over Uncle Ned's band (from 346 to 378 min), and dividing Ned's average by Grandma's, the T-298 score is 1.09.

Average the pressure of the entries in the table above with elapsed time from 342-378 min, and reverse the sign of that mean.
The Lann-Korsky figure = -50.8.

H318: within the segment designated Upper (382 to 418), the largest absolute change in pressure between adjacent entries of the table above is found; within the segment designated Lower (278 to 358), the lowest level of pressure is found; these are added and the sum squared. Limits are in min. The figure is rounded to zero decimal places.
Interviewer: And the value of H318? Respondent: 2081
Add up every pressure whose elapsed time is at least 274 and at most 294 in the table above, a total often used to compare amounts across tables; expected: 222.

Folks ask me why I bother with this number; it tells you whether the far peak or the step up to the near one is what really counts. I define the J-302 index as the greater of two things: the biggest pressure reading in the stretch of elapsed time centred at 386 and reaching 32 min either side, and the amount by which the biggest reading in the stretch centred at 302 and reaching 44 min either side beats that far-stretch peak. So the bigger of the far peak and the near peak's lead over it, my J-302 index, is 51.4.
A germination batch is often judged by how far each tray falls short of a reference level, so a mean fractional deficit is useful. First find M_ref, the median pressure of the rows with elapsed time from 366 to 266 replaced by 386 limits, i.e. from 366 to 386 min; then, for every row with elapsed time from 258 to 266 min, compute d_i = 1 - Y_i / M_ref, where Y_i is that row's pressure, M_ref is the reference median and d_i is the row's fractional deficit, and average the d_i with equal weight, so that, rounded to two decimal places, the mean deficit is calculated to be 0.14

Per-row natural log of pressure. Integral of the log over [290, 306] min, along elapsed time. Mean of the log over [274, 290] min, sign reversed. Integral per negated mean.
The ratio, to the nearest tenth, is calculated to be -16.3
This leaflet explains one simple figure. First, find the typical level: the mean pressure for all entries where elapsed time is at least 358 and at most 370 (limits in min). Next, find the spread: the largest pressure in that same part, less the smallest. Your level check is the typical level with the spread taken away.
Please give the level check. 48.6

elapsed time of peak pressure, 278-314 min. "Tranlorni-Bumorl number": 300.0 min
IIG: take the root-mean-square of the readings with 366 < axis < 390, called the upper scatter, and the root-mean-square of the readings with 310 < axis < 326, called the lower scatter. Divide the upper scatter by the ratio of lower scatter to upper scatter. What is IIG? 51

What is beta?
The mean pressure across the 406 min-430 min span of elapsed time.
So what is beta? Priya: 46.6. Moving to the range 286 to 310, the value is 46.6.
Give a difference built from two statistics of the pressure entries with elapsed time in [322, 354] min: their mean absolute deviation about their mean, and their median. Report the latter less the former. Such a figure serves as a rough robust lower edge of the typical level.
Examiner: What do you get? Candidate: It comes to 49.5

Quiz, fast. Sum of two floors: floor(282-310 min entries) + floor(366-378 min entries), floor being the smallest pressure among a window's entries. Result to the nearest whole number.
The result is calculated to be 93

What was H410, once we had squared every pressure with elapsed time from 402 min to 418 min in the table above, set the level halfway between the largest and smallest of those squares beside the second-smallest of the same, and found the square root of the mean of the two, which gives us 45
